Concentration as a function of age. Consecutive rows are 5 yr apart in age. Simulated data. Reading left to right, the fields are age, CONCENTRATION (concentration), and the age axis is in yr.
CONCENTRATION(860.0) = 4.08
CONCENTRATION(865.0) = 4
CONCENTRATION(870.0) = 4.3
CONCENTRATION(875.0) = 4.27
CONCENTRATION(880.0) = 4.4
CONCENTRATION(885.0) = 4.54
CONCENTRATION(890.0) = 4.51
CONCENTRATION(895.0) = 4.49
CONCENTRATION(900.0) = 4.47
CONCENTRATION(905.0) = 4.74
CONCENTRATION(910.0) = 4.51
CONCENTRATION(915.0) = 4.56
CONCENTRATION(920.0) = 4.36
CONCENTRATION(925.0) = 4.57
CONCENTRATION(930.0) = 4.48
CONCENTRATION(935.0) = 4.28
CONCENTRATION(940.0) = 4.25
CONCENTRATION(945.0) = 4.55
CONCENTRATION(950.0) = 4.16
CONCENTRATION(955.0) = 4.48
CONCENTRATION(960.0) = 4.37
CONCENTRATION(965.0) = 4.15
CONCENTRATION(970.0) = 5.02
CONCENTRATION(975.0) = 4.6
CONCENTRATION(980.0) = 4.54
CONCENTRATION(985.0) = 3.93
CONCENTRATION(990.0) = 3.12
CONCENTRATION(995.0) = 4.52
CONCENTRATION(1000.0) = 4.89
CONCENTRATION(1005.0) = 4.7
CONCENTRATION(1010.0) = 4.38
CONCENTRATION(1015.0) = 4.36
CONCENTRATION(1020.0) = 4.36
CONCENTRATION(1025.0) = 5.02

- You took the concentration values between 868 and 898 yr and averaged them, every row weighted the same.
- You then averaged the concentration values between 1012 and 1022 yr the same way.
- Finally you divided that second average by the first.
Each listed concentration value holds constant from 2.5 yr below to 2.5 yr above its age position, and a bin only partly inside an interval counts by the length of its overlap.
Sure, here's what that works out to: 0.99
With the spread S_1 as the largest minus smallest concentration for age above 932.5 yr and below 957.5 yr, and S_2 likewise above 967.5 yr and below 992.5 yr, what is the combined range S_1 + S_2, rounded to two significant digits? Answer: 2.3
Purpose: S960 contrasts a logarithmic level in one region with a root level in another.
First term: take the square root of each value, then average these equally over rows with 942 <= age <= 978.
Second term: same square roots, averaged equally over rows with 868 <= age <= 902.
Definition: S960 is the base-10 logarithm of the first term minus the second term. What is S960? -1.78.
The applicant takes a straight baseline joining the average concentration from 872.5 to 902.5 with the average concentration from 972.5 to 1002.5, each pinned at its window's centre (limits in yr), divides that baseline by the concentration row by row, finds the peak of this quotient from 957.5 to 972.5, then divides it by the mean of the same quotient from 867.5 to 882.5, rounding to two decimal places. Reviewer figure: 1.00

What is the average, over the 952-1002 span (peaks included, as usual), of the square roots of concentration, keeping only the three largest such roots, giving 2.20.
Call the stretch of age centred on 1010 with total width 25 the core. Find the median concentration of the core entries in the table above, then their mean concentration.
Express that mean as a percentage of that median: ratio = 104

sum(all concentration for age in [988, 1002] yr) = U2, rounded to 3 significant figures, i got 12.5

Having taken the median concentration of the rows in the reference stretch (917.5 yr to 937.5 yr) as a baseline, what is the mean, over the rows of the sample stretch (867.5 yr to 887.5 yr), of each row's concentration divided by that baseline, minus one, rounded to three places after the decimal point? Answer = -0.010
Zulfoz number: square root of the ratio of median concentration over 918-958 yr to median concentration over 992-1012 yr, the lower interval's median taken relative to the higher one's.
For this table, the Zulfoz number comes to 0.98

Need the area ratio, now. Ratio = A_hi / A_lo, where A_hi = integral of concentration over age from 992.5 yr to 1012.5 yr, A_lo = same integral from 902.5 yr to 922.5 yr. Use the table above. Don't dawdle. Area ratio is 1.02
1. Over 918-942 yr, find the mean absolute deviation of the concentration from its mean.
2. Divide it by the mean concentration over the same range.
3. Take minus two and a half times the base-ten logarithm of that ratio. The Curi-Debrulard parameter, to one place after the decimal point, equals 4.0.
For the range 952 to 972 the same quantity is 3.1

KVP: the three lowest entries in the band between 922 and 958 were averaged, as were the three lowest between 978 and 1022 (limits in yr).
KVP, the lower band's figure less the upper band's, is 0.43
